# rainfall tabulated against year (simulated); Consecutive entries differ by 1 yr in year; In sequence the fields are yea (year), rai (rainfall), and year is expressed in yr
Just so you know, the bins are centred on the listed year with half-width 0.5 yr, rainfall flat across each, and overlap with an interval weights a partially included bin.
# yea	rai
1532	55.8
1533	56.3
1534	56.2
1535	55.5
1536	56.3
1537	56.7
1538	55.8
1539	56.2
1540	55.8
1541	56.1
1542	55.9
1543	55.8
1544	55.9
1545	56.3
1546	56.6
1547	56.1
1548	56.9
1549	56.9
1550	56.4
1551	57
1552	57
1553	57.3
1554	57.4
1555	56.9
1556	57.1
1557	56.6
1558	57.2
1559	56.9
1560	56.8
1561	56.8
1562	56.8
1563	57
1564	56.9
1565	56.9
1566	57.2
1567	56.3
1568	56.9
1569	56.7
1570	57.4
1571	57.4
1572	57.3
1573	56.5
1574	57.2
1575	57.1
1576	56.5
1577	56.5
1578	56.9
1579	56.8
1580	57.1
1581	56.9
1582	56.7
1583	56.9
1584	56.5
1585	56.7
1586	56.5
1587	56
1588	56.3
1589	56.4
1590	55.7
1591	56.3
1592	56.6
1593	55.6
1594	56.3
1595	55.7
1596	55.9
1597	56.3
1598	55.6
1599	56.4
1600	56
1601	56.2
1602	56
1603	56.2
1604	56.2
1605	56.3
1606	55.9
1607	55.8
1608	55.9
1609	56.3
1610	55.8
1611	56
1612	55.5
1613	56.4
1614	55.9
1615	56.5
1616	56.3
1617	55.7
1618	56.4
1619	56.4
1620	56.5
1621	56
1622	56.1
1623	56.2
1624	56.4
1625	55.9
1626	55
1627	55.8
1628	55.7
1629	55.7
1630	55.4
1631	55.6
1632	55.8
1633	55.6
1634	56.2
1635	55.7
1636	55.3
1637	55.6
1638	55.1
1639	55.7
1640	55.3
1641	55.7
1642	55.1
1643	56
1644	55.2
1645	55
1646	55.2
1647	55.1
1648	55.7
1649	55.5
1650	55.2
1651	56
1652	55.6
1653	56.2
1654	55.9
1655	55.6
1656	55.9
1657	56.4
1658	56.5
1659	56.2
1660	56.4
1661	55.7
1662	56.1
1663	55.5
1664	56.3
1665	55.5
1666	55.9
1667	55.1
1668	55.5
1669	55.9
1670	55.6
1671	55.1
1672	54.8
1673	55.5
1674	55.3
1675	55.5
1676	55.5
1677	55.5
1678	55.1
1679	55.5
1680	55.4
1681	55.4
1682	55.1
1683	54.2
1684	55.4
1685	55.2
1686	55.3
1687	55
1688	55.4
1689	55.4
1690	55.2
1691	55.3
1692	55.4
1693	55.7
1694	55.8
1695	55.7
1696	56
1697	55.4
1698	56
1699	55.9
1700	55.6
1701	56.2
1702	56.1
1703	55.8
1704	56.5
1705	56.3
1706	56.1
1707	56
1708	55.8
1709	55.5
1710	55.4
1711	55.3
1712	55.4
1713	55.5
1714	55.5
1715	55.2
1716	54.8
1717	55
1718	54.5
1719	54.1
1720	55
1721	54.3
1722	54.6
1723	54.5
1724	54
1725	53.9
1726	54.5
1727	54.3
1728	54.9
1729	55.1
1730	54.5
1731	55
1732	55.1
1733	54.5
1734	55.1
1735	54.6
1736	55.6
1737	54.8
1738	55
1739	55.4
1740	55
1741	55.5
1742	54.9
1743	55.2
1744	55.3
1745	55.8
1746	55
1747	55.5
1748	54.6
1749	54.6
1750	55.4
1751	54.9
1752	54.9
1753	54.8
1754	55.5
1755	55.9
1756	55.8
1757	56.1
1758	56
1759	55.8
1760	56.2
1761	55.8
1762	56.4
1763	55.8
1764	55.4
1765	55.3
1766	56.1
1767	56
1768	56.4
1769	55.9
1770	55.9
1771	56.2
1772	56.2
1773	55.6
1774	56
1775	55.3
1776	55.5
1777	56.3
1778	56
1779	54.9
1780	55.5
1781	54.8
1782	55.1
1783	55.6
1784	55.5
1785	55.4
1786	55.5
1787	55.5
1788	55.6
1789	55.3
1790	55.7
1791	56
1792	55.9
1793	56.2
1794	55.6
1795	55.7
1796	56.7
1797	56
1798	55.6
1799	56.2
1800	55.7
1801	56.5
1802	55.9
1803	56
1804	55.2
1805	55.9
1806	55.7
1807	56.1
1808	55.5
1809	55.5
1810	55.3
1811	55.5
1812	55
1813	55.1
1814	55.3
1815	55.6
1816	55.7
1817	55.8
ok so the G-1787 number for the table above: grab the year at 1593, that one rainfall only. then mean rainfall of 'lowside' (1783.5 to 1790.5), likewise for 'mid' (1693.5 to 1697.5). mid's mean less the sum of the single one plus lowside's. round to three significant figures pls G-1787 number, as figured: -55.4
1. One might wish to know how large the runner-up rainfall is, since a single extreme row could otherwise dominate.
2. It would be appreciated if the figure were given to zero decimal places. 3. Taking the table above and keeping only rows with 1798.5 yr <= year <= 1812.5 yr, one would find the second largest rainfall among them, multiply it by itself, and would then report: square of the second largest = 3158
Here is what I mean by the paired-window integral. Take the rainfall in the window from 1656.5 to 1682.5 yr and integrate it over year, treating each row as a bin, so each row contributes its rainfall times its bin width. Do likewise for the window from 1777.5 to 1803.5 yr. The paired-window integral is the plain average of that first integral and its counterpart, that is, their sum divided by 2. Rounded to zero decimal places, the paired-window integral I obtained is 1447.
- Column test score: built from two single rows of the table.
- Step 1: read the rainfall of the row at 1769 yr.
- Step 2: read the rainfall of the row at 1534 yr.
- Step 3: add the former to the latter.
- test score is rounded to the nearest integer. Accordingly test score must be 112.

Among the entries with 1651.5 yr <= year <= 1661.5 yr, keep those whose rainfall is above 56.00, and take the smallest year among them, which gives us 1653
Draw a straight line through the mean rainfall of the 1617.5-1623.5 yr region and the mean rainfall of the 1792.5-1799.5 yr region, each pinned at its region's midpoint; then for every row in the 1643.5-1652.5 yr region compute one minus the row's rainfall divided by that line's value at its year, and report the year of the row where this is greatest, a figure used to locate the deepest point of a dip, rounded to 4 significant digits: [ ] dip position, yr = 1645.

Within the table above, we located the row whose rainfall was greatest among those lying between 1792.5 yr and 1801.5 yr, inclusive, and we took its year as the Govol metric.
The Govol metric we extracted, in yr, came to 1796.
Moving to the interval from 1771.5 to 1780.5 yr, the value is 1777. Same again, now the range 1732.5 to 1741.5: 1736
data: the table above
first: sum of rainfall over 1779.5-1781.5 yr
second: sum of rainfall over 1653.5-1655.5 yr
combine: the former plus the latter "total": 221.8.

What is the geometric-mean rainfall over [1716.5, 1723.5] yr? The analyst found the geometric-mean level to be 54.6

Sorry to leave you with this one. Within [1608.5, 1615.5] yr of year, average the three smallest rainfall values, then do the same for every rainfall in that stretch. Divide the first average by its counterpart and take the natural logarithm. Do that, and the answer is -0.0058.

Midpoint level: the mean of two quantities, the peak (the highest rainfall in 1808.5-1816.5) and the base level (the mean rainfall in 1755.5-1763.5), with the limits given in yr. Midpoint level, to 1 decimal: 55.8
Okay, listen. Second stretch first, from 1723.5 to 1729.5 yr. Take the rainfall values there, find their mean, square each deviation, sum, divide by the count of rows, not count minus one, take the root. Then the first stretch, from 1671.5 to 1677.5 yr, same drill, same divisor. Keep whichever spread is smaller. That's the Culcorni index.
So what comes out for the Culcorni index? 0.257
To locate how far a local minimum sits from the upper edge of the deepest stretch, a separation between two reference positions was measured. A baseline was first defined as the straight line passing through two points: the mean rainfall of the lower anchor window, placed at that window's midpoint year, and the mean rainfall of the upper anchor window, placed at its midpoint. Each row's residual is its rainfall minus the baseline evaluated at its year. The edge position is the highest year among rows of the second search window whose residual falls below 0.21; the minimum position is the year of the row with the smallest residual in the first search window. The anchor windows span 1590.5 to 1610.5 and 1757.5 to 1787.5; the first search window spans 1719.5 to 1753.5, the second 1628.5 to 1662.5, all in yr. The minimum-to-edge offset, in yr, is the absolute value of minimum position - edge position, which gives 63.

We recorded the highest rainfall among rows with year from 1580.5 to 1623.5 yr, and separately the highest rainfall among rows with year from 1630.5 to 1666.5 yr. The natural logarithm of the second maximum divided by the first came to -0.007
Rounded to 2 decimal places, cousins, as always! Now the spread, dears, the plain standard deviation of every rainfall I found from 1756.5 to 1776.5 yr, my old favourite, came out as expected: 0.33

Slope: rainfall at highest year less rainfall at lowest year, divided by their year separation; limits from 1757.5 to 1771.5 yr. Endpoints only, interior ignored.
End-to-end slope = 0.02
